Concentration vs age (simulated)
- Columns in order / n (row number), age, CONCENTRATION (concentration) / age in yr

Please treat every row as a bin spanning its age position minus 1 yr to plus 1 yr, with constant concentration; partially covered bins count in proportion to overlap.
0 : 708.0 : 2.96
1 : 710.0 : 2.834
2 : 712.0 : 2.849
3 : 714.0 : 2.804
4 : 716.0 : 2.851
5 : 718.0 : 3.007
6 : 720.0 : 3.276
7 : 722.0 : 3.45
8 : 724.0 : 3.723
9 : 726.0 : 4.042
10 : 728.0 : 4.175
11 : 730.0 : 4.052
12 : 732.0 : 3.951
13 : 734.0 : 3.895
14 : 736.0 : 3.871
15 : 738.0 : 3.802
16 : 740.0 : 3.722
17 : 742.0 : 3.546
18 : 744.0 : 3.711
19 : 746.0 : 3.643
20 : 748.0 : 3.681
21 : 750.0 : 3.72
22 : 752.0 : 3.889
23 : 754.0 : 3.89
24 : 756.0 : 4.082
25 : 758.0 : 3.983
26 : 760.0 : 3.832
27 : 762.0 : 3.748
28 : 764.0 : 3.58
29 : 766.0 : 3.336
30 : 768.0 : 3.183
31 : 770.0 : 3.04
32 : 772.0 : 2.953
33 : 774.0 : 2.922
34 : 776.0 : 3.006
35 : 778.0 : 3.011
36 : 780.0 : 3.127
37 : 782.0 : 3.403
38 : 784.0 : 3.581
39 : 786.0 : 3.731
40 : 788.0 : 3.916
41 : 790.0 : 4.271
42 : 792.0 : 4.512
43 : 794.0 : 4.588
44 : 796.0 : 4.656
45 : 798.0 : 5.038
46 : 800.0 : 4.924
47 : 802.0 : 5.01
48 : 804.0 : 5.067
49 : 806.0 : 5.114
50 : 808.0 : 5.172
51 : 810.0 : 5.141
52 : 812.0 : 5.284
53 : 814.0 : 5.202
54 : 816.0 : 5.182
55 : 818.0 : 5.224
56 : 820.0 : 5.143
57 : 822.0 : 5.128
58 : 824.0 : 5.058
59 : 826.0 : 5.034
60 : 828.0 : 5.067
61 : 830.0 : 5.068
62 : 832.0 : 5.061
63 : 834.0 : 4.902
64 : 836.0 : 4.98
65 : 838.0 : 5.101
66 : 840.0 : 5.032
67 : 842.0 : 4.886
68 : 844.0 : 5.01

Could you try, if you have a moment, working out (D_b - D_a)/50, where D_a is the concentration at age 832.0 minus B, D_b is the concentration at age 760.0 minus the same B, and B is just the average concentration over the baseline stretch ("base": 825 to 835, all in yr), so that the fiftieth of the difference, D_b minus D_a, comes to -0.025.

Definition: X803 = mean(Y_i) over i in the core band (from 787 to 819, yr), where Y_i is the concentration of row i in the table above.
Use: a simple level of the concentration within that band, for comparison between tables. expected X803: 4.9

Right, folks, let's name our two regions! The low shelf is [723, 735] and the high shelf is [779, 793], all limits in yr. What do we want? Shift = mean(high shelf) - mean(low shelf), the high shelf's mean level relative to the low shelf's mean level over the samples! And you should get -0.2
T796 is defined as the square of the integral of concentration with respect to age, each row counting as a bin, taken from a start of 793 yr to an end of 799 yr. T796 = 816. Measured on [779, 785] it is 409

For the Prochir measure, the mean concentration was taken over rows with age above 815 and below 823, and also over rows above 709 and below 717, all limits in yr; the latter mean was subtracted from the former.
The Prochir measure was 2.3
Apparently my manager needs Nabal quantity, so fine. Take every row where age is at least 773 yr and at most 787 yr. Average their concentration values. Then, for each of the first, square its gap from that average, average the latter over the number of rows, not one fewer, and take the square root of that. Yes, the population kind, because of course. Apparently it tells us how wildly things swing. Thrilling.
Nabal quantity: 0.29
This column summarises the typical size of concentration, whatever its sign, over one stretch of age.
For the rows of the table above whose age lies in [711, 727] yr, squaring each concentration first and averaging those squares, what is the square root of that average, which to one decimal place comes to 3.3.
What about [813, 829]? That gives 5.1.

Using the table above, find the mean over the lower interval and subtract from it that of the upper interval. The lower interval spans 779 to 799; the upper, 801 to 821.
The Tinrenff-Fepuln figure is -1.07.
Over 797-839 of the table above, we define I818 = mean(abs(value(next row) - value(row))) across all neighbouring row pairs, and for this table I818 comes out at 0.063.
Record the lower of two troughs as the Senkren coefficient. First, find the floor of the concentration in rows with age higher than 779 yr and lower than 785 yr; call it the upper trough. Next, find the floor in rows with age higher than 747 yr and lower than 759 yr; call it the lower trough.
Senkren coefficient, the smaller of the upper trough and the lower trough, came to 3.13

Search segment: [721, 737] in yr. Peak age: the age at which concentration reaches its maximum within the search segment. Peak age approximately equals 728.0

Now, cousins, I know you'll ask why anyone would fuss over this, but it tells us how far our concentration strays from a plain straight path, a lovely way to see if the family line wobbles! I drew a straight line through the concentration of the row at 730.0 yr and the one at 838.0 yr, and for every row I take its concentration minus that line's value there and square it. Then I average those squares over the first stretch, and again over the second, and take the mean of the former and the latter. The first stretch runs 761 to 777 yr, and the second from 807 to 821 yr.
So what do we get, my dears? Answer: 0.84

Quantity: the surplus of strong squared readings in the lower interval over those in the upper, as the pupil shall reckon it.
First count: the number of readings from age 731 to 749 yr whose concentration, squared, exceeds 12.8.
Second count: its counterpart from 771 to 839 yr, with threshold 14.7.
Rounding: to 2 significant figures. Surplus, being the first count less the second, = -18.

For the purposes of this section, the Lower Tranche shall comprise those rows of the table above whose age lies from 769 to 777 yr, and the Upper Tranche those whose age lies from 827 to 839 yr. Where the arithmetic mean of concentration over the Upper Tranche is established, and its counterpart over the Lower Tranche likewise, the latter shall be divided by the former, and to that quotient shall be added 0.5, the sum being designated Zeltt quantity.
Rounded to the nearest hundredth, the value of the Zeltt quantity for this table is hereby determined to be 1.09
